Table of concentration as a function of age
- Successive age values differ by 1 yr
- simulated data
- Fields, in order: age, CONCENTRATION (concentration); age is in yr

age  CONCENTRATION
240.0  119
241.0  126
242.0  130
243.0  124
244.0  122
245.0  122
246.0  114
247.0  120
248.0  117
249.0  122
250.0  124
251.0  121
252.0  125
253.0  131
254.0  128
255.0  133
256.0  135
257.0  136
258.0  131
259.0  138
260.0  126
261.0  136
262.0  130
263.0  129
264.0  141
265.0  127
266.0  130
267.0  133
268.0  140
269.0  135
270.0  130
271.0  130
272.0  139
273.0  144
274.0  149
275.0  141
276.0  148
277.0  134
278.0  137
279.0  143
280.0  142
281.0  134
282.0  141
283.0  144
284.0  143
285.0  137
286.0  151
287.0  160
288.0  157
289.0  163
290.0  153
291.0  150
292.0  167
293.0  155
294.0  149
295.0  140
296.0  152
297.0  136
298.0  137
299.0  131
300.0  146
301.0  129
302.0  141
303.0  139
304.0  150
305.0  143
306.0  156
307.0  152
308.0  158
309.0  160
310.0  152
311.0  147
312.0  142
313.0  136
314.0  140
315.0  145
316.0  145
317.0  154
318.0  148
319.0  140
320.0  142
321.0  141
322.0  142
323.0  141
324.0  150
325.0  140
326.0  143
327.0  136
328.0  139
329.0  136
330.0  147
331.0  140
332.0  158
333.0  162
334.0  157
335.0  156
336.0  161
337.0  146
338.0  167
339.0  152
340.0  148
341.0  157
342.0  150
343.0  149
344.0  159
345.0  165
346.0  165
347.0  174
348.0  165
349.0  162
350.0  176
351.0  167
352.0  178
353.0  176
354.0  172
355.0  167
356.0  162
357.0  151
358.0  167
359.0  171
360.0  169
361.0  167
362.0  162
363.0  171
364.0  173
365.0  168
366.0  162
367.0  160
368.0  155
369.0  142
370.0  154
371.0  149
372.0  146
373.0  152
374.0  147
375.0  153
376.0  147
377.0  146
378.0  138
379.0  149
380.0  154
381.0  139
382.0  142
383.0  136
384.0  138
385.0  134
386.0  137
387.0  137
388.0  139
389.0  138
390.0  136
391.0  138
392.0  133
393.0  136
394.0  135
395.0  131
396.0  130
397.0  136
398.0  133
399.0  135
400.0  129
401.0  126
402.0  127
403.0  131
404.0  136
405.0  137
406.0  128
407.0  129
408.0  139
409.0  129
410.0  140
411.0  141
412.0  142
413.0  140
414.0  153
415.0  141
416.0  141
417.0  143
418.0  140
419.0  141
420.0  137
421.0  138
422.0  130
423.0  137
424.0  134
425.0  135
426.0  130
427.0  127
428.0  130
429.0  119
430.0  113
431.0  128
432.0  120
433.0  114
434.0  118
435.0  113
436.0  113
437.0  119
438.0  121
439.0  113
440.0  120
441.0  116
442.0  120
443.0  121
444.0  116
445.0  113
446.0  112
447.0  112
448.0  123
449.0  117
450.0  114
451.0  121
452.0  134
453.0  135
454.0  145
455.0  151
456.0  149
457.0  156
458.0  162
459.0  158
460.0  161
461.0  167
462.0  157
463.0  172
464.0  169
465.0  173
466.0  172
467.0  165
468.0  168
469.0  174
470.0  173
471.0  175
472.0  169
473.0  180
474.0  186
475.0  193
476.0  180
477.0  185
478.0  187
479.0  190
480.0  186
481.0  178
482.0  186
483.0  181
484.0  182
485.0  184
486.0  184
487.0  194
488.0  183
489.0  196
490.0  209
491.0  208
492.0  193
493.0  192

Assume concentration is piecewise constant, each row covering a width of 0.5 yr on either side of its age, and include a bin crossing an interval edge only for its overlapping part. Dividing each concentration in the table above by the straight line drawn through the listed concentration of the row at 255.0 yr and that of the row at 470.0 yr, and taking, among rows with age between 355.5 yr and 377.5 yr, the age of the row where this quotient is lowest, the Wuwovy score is 369.0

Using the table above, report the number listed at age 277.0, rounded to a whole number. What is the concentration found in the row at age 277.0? 134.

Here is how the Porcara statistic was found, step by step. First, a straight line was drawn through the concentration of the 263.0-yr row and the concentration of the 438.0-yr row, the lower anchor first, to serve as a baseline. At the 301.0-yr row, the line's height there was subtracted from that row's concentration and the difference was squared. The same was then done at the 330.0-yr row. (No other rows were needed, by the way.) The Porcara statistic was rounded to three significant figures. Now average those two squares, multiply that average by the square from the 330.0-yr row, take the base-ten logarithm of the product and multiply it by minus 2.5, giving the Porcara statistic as -12.5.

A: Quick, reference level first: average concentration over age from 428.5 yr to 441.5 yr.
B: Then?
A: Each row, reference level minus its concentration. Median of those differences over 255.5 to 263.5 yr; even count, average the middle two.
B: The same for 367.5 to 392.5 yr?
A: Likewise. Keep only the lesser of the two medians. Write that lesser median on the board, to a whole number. -25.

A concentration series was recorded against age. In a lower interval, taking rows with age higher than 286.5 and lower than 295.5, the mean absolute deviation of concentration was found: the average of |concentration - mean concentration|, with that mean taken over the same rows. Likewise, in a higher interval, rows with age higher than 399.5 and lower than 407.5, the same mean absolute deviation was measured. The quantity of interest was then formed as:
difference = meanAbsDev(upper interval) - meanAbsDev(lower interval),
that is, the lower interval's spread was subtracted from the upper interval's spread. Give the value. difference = -3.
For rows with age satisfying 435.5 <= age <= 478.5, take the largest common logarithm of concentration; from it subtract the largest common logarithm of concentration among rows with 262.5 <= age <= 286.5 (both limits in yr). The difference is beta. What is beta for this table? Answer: 0.11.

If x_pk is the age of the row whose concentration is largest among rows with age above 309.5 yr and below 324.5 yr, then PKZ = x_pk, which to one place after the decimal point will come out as 317.0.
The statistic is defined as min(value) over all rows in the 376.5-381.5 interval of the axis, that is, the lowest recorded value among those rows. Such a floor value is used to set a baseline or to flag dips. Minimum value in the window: 138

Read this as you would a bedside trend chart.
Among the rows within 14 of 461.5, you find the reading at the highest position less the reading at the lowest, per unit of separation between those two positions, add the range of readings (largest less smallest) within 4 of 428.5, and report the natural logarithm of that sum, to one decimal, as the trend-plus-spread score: 3.2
